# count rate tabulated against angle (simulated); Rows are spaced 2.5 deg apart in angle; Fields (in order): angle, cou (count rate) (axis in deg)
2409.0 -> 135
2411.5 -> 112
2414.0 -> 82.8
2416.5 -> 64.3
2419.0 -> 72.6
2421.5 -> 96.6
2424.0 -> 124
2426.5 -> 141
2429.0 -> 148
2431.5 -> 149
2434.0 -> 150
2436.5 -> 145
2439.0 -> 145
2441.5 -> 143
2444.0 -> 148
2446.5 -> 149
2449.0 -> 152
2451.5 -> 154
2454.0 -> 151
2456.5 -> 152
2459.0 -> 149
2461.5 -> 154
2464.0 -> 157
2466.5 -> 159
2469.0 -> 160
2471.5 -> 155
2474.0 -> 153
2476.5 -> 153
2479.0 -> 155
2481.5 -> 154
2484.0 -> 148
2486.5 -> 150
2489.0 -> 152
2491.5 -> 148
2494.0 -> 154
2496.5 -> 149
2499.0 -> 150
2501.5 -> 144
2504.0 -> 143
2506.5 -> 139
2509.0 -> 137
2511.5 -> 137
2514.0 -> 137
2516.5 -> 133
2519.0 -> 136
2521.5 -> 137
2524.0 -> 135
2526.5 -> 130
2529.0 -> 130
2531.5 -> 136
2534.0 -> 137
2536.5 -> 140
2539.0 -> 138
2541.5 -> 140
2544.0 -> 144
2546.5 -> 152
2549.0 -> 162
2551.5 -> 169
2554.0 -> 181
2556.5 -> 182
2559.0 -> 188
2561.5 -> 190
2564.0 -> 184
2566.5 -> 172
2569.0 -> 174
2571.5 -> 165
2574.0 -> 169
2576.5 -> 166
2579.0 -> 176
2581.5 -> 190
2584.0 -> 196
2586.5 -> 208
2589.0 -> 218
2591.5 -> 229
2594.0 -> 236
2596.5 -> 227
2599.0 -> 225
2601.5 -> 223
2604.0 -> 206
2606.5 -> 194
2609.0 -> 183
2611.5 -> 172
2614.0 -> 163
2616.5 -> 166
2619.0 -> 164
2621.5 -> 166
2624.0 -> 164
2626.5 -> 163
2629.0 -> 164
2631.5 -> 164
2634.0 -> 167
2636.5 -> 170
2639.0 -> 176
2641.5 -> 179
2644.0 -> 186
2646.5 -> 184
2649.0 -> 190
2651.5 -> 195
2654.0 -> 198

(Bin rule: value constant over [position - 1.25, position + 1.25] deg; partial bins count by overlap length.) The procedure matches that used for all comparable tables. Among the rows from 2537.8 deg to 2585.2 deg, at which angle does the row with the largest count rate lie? 2584.0 deg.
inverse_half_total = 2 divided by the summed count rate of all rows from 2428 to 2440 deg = 0.0027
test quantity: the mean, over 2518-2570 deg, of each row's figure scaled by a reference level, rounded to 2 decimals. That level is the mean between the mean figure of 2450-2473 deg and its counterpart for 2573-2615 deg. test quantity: 0.88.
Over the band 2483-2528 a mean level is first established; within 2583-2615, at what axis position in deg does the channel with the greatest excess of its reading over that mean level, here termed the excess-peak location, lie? 2594.0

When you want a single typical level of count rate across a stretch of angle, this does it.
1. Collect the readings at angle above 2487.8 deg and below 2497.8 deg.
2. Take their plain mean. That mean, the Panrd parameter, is 151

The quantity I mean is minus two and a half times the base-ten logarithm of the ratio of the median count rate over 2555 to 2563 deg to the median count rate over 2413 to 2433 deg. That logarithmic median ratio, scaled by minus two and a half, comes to -0.58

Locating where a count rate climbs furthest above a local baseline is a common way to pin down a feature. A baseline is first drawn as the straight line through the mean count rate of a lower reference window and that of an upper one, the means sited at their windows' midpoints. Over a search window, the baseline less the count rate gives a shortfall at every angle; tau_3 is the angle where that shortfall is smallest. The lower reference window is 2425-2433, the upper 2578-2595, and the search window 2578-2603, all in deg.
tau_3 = 2594.0 deg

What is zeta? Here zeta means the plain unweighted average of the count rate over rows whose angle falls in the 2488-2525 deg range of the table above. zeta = 142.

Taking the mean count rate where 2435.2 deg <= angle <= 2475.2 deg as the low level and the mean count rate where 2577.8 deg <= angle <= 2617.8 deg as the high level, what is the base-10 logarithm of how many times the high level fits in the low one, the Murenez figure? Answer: -0.12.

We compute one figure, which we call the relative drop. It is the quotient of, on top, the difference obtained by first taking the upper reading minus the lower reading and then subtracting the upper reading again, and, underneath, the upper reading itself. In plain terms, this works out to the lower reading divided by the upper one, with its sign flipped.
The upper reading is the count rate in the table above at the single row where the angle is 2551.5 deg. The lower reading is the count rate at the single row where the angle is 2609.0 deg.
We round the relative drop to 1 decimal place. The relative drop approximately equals -1.1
